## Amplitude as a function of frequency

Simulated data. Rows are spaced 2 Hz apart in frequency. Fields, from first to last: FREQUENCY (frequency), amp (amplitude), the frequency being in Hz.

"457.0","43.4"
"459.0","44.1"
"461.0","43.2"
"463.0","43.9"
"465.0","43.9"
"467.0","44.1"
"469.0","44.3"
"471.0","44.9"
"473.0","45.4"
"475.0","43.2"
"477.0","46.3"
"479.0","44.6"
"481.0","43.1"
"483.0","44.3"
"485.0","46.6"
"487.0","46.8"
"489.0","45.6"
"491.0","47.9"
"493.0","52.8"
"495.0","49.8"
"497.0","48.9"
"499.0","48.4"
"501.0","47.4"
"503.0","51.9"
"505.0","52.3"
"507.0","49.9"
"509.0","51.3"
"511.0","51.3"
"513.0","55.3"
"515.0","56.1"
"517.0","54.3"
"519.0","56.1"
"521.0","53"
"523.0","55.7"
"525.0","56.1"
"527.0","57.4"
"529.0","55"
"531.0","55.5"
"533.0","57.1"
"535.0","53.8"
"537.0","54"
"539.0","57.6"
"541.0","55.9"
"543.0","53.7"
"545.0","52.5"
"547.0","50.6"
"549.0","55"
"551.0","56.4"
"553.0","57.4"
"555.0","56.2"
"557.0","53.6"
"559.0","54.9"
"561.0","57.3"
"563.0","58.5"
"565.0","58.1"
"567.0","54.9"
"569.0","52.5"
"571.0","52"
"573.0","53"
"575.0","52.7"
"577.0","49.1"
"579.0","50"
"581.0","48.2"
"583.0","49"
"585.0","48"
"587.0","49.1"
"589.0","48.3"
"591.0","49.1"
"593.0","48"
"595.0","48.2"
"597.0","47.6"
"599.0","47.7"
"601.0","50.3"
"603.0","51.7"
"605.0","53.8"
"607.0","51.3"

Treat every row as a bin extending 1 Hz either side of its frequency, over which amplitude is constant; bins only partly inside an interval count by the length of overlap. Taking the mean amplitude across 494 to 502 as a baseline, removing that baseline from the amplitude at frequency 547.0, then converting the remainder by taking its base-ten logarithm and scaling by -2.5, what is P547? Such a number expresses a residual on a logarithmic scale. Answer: -0.7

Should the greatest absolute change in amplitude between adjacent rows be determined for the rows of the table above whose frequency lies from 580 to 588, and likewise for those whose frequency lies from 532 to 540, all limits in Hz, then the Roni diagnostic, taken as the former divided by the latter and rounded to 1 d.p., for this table 0.3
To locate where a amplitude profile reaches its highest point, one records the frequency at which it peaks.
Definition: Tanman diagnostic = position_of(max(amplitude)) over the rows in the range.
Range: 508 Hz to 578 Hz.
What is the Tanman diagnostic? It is 563.0 Hz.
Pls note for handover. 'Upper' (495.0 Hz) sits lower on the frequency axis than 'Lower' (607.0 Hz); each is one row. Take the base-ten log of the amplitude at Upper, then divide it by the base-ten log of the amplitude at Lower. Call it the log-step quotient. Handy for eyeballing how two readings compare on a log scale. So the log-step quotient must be 0.99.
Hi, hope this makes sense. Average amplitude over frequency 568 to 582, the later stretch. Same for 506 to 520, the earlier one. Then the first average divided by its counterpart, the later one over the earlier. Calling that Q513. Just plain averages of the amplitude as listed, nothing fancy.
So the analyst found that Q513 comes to 0.96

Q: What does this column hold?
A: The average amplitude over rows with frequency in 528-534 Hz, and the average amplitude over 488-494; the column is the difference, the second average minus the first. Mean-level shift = -7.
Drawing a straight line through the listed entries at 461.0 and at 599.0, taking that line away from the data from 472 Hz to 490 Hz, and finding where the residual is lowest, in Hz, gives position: 481.0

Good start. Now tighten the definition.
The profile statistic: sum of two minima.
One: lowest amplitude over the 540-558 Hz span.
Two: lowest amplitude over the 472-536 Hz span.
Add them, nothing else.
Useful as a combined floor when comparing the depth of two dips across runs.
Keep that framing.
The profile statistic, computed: 94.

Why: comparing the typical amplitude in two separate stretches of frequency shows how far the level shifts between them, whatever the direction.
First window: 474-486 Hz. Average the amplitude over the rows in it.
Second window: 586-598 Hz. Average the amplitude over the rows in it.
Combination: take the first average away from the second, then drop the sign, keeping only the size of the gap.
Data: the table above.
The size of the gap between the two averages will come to 4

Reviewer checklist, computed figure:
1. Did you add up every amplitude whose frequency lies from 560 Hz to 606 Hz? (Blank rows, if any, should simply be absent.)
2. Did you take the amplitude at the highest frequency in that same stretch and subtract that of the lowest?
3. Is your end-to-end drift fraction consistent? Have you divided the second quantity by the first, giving -0.0030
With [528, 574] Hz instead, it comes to -0.0016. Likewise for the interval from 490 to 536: 0.0048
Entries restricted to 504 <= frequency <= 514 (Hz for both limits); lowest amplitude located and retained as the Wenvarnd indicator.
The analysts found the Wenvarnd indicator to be 49.9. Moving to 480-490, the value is 43.1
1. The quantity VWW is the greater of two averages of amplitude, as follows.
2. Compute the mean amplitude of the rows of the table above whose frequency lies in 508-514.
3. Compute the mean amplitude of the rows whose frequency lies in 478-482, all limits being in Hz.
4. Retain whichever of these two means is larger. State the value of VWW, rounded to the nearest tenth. 52.6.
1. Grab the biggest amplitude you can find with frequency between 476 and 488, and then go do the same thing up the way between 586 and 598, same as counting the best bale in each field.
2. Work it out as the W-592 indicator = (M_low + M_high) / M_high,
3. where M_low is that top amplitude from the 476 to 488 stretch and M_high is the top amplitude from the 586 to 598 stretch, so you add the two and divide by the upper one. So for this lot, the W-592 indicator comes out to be 1.95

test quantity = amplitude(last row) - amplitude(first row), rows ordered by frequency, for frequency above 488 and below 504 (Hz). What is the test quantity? 6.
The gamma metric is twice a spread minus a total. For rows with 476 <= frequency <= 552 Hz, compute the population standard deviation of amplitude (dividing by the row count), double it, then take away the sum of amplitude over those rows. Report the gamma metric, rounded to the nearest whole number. -1962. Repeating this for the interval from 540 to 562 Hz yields -599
